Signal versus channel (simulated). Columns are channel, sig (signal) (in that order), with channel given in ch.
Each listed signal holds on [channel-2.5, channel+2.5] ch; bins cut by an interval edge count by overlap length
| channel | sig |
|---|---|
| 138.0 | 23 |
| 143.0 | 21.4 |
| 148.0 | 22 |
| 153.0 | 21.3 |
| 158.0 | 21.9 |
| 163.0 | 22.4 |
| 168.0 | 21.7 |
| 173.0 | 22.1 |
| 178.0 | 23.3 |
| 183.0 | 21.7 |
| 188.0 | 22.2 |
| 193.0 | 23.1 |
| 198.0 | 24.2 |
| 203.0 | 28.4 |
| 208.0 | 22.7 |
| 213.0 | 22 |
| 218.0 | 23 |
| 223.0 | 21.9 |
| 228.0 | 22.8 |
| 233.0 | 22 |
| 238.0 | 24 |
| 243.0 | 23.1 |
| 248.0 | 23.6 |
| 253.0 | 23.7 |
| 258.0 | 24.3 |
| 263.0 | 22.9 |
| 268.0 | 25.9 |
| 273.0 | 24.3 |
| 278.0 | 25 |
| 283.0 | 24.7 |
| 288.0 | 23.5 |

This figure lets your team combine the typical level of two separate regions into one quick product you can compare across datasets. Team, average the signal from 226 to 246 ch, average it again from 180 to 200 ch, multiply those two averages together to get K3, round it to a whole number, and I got 524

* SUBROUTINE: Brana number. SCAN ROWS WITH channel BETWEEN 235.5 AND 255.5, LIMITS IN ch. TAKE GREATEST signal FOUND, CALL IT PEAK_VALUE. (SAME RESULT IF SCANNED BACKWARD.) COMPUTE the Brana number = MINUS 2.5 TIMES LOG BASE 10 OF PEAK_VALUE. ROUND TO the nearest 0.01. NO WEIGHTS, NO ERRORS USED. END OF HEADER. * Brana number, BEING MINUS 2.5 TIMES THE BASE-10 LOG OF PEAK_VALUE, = -3.45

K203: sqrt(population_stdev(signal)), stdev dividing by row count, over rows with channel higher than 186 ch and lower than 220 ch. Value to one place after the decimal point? 1.4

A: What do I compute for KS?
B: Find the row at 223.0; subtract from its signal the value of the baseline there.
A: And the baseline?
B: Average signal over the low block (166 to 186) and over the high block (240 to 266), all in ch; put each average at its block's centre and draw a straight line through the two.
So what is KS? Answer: -1.1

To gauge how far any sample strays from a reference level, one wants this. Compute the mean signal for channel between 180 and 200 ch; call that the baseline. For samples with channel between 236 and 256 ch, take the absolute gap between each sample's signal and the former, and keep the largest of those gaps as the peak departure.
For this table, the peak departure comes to 1.2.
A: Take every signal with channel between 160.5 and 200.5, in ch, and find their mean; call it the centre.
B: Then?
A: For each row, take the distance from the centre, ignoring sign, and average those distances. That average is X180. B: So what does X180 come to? 0.71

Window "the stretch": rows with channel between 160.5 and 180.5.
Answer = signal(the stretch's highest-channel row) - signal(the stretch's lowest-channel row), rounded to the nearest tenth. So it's 0.9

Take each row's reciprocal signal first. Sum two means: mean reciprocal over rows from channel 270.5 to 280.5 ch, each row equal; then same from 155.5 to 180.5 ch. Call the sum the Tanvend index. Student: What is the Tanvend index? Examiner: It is 0.0855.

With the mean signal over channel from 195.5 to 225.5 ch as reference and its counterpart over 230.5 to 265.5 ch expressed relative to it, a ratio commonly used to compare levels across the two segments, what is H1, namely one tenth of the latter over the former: 0.099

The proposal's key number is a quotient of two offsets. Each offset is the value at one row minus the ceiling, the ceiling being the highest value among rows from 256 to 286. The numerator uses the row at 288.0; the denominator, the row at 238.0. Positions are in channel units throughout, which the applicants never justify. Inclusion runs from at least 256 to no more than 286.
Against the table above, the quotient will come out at 1.3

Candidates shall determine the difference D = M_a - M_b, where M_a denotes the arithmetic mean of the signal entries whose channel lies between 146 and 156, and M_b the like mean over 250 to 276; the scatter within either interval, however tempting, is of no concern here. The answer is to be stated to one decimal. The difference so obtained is -2.6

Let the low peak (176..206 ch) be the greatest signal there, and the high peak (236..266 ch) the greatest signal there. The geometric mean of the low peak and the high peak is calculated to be 26.3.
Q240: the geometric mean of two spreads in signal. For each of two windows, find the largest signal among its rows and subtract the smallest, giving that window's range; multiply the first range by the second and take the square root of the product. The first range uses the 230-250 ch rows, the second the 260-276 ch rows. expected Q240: 2.4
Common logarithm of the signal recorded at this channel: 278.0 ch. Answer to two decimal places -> 1.40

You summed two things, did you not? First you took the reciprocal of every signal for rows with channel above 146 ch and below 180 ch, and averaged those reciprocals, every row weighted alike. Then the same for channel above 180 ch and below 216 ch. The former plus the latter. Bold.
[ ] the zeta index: 0.0882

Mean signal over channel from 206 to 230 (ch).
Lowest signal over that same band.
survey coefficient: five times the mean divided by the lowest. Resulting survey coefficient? 5.13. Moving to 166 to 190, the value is 5.12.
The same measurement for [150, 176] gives 5.14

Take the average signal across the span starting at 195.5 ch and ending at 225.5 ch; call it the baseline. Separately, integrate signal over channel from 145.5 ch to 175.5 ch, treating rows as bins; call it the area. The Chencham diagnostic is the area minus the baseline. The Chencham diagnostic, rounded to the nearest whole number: 633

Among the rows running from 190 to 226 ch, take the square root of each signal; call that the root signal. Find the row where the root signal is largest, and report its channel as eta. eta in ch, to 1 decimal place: 203.0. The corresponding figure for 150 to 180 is 178.0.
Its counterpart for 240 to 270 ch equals 268.0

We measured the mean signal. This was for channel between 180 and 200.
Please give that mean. 22.8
